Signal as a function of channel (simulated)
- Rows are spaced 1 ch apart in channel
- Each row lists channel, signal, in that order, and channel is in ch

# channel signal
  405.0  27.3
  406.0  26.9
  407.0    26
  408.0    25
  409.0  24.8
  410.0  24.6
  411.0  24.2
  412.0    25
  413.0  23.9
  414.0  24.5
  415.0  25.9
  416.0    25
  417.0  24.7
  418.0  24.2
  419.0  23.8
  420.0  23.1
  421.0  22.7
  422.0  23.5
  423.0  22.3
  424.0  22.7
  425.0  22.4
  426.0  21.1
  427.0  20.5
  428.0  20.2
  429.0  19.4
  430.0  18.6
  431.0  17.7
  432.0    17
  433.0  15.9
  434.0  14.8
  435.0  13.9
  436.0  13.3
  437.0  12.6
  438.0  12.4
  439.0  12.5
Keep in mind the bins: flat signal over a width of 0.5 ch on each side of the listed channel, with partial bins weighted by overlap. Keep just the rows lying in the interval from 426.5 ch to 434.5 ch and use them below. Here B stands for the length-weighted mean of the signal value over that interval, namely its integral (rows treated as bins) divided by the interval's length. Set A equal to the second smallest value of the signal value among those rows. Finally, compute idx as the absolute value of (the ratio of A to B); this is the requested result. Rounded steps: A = 15.9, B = 18.0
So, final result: 0.88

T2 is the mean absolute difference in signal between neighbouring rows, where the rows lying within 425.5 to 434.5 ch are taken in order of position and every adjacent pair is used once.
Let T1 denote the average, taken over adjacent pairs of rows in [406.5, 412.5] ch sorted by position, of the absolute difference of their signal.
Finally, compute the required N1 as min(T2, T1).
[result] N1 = 0.52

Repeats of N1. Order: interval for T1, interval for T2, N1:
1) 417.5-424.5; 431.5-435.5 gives 0.65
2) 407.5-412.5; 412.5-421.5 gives 0.40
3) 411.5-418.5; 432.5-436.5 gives 0.80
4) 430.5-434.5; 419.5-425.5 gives 0.62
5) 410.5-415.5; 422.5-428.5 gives 0.58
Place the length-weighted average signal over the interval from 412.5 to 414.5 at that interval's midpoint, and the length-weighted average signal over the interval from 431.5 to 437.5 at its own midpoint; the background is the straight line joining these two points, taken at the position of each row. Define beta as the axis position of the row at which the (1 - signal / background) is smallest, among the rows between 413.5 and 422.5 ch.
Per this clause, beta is 422.0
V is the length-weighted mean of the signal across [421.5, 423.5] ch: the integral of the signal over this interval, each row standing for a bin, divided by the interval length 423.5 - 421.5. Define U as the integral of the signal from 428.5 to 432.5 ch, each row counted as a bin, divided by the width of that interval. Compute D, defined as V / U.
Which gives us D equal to 1.26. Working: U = 18.2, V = 22.9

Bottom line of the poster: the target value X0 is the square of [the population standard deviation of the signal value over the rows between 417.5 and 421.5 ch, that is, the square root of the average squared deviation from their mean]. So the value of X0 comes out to 0.3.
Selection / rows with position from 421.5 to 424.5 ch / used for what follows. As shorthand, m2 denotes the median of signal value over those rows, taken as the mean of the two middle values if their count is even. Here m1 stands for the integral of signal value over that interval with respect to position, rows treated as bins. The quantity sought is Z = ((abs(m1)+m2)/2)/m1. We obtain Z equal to 0.6657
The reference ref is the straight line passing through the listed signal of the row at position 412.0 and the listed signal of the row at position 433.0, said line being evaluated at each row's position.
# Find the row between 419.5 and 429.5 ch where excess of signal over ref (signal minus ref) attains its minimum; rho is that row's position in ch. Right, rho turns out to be 420.0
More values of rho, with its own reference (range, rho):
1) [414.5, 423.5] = 420.0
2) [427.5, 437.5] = 437.0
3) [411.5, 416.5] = 413.0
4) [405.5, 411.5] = 408.0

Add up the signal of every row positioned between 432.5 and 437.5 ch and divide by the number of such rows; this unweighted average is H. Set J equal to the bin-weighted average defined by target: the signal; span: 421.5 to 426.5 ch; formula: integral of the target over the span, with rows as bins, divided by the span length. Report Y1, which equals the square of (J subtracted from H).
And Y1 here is 69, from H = 14.1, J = 22.4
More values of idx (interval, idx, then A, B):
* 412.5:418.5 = 0.98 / 24.2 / 24.7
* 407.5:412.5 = 1.00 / 24.6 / 24.7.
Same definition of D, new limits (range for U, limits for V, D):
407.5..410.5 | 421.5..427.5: 0.89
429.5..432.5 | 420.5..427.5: 1.25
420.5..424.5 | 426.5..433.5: 0.81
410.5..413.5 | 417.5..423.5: 0.95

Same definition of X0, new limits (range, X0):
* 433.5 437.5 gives 0.7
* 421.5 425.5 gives 0.2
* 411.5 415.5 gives 0.5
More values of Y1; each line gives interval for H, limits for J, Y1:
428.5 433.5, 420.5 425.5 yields 25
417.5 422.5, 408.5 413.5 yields 1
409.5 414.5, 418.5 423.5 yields 2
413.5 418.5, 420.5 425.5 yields 5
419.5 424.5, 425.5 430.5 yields 8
